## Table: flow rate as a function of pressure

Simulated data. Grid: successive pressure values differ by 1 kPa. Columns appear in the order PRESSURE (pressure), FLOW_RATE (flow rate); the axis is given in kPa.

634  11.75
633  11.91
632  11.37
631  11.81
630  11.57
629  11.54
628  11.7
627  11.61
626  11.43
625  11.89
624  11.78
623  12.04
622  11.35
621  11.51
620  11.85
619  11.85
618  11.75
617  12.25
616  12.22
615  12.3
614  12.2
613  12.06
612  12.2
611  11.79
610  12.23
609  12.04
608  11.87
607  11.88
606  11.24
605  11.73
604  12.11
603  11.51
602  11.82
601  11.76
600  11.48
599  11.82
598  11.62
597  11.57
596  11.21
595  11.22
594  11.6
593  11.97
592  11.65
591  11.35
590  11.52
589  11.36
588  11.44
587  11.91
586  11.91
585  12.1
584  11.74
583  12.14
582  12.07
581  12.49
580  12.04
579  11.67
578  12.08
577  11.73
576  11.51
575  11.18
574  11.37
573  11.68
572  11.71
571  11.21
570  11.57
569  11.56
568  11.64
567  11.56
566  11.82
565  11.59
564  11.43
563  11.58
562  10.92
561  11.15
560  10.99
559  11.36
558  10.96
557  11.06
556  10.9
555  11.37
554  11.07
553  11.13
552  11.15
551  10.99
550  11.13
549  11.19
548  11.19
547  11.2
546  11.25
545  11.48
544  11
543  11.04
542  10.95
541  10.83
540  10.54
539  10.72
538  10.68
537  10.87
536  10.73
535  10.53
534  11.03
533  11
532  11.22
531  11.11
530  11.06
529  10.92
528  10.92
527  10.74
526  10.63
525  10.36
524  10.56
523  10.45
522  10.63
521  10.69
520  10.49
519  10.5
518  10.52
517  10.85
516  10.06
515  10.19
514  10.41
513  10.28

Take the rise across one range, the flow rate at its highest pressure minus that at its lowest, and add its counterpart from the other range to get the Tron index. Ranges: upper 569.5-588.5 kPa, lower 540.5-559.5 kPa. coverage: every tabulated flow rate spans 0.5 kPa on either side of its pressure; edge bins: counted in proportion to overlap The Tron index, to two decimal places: 0.40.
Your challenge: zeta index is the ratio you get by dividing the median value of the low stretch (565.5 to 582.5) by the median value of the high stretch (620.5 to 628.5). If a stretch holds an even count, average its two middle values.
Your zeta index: 1.00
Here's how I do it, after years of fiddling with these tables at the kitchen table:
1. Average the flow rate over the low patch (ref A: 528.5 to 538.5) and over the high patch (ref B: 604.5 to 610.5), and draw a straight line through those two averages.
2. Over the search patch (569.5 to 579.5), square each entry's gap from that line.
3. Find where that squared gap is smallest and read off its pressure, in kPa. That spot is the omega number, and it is 574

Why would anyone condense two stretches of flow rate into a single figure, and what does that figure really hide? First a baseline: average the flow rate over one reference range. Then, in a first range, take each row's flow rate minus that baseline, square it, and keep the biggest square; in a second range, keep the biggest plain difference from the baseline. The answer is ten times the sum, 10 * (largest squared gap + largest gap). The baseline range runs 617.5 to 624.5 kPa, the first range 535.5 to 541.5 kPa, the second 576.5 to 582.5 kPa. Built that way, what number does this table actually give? 21.8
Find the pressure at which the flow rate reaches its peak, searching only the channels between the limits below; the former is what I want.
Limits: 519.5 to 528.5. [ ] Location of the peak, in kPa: 528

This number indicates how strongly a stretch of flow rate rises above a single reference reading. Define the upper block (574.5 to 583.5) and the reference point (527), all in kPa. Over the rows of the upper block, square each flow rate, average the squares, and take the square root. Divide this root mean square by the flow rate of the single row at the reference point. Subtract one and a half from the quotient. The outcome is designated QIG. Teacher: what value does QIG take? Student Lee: -0.39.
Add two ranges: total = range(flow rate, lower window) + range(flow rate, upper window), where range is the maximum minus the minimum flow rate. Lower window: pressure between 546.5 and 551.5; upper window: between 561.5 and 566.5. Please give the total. 1.11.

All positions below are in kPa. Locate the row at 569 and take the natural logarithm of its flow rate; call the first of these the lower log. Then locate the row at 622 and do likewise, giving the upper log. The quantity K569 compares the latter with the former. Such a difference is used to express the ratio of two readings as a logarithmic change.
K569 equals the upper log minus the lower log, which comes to -0.02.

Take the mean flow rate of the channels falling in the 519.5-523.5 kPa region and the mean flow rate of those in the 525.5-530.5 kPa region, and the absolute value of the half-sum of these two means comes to 10.7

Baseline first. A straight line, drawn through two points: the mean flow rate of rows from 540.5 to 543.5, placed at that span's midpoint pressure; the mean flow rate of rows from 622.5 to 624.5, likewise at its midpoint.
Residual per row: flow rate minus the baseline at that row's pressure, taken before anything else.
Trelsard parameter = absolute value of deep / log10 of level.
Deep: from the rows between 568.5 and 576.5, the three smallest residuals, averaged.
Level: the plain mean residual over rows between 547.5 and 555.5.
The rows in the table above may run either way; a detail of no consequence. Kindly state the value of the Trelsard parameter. -0.06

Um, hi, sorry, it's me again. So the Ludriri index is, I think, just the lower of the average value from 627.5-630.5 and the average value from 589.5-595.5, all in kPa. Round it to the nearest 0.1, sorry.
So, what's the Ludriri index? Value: 11.6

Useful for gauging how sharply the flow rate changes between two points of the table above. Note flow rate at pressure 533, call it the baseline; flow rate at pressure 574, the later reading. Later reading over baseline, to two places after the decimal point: 1.03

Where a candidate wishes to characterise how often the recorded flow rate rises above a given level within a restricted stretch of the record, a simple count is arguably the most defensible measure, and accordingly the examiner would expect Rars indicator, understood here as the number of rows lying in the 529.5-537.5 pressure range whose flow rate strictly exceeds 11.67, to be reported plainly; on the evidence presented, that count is 0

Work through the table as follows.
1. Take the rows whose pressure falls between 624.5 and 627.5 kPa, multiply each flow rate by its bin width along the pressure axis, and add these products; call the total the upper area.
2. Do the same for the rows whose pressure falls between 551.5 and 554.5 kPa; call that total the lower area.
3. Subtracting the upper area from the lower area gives -1.58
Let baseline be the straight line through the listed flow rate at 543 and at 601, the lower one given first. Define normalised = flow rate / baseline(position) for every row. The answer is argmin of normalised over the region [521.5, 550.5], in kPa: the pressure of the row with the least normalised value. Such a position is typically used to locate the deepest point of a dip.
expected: 525 kPa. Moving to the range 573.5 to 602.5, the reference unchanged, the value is 596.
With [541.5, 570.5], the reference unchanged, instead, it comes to 562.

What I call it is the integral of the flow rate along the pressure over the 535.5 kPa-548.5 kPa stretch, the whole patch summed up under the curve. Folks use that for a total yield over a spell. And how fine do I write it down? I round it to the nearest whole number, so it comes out 142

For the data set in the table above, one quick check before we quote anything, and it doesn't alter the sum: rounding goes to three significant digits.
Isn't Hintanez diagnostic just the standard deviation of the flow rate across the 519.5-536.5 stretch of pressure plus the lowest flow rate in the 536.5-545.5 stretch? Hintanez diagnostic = 10.8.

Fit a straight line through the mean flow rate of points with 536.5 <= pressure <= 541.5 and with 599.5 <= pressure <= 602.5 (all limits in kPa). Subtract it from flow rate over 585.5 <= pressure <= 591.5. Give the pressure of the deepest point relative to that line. 591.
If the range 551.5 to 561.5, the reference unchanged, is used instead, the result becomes 556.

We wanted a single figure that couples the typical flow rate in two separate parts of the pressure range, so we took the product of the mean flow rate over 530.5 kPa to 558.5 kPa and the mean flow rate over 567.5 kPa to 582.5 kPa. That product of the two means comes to 129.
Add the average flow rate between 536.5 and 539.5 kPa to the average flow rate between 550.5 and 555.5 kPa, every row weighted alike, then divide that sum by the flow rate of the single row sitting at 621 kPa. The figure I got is 1.903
